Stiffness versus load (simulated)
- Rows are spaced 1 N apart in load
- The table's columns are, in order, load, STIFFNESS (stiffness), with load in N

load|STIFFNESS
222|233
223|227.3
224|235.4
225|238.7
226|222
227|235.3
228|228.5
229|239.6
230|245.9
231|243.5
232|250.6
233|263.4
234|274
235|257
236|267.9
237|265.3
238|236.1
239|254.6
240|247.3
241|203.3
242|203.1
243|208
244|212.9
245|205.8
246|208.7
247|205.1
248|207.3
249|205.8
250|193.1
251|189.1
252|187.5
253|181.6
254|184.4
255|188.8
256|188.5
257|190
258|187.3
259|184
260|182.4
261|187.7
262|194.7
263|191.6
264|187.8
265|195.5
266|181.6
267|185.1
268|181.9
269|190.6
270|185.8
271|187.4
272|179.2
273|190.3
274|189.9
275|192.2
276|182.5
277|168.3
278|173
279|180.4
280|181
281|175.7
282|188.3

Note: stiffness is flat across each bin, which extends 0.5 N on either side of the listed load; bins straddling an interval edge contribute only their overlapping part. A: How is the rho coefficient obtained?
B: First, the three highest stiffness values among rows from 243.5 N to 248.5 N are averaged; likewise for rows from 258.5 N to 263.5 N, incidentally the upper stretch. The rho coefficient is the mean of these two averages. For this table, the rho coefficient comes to 200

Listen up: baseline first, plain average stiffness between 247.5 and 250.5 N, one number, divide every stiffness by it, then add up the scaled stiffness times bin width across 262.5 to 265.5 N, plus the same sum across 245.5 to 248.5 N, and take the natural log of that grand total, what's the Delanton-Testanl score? 1.78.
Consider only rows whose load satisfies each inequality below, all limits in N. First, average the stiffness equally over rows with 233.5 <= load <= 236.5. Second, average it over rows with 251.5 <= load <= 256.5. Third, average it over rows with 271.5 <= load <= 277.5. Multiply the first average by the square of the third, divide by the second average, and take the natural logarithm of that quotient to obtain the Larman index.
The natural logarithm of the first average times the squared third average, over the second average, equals 10.8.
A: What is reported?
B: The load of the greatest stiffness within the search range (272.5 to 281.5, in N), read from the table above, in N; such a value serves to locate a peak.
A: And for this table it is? 275 N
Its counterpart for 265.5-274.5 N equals 269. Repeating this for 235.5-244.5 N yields 236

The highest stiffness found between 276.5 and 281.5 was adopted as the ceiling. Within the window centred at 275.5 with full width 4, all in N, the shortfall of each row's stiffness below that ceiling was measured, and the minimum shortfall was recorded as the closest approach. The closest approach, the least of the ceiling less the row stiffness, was -11.2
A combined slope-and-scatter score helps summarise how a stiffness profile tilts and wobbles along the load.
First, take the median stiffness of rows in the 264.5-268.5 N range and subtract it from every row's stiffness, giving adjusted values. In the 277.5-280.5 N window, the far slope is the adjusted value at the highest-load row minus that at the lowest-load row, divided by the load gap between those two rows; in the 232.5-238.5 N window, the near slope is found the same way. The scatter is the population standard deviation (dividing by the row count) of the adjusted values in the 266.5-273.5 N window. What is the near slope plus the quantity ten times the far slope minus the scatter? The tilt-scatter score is 31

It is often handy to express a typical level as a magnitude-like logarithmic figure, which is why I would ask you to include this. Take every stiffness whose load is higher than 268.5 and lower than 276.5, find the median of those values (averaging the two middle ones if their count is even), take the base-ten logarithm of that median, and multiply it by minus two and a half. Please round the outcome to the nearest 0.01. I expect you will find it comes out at -5.69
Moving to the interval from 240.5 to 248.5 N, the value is -5.79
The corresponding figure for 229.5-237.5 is -6.04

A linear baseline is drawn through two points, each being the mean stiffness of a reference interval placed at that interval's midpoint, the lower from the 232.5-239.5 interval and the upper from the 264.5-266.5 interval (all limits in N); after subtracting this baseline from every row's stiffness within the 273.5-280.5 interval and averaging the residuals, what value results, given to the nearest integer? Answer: 20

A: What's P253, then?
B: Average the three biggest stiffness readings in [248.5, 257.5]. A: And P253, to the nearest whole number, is 196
